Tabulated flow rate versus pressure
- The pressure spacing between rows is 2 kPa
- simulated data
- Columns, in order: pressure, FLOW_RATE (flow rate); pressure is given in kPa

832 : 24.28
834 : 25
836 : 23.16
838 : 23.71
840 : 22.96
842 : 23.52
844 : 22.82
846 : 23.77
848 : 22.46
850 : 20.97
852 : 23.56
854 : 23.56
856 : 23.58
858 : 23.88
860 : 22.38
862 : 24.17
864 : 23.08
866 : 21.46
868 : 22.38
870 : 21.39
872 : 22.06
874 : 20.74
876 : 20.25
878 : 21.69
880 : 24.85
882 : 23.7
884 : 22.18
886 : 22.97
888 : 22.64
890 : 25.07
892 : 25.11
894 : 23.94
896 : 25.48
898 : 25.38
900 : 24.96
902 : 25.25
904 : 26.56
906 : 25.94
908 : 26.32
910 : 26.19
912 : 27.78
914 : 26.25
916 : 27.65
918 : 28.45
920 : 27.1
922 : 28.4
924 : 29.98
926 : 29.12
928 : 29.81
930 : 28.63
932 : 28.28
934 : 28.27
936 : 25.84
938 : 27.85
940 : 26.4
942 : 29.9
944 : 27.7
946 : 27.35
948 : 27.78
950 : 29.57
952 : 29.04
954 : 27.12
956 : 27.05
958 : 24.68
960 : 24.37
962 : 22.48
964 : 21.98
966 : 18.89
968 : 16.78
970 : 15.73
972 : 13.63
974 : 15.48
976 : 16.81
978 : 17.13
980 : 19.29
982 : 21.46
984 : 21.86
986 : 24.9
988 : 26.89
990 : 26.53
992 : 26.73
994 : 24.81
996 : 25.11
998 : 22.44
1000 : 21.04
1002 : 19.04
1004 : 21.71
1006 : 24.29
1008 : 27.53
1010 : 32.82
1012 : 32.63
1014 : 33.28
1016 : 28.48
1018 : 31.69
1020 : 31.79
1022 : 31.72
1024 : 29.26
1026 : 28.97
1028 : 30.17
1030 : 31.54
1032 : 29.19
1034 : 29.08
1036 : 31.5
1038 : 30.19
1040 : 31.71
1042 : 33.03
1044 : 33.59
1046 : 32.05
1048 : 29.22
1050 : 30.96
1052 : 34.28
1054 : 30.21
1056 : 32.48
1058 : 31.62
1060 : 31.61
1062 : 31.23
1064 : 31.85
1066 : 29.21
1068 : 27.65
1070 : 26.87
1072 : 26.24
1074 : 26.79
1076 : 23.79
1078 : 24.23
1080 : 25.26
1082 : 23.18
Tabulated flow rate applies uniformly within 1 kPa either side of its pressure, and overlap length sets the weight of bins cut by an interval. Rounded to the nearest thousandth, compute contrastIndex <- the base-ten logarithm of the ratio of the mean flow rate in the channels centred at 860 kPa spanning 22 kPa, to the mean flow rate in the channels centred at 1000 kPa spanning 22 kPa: -0.036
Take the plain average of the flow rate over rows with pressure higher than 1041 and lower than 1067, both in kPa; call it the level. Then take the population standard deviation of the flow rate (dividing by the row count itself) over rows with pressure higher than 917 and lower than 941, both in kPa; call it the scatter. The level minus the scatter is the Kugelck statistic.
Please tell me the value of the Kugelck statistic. 30.4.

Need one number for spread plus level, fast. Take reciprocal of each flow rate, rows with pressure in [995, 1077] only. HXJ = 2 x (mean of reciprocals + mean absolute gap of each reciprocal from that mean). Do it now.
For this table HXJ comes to 0.078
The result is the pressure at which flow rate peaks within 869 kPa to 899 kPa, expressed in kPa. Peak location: 896 kPa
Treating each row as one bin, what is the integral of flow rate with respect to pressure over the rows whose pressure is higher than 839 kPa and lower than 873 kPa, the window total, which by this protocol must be 776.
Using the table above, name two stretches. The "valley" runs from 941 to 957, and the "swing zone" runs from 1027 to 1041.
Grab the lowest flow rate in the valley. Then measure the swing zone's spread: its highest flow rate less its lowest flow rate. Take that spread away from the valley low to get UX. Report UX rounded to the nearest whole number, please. 24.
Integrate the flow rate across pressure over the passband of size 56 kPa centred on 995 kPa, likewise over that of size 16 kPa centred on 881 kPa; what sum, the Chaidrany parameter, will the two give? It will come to 1701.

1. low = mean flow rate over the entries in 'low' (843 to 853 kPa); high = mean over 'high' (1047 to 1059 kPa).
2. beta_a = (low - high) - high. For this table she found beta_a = -40.2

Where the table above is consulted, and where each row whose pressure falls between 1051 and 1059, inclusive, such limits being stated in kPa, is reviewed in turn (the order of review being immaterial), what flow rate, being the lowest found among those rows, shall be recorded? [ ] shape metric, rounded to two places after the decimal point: 30.21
